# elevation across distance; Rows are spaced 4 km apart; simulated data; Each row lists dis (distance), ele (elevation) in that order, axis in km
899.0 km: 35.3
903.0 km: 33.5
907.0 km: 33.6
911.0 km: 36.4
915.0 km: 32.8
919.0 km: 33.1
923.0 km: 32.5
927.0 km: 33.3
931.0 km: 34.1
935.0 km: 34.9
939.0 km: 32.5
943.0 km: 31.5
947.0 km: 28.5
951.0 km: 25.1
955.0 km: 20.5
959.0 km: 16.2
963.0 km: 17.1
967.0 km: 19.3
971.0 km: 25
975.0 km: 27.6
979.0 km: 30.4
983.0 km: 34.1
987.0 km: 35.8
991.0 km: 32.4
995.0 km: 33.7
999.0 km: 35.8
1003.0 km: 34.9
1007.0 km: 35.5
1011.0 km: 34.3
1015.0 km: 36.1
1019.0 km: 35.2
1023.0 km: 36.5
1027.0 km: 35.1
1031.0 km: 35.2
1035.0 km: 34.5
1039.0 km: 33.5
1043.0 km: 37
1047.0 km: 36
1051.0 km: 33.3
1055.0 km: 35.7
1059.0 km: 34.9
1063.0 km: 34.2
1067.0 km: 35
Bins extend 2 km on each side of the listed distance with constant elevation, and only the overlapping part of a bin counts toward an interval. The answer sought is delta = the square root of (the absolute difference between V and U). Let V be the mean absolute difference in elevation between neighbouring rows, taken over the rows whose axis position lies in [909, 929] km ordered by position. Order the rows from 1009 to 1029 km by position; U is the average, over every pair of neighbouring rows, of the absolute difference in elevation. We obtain 0.2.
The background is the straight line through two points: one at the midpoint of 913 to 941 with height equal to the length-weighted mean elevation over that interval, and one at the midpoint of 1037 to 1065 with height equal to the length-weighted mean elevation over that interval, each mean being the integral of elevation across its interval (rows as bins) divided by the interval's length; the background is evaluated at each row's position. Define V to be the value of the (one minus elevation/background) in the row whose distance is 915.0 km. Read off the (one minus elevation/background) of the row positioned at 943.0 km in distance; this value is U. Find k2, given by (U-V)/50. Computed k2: 0.001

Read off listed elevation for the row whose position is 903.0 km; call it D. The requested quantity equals 33.5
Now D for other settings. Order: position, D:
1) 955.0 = 20.5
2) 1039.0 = 33.5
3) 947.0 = 28.5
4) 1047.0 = 36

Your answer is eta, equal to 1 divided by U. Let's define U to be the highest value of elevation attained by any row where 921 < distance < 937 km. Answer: 0.0287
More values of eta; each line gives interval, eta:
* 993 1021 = 0.0277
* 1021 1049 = 0.0270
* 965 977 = 0.0362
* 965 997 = 0.0279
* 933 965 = 0.0287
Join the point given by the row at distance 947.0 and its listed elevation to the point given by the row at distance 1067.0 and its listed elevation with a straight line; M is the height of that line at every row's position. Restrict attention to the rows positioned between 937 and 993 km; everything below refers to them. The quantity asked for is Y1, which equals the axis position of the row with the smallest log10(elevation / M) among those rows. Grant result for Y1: 959.0 km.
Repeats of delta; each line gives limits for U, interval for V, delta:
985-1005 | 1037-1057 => 0.7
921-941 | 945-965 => 1.4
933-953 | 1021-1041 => 1.3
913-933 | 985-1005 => 1.1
